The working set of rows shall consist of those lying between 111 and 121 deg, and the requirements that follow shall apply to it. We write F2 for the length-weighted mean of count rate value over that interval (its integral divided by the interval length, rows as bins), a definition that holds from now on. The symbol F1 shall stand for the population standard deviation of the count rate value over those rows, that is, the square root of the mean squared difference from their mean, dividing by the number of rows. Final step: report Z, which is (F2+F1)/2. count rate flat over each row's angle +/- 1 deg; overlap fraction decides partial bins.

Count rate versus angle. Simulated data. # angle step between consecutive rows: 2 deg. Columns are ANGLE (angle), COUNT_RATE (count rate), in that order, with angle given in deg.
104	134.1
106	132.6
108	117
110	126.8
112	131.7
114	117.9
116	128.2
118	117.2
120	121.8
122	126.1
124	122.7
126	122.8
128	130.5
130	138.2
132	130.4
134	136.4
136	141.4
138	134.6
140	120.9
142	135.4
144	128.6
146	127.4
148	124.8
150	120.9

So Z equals 65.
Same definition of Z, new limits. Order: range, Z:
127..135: 69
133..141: 70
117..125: 63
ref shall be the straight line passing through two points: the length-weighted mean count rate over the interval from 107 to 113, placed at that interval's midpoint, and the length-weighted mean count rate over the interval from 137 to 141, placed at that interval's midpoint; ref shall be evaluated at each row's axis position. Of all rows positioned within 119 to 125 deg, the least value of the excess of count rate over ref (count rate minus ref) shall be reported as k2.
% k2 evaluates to -4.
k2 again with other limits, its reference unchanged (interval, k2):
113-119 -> -9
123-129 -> -4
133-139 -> 7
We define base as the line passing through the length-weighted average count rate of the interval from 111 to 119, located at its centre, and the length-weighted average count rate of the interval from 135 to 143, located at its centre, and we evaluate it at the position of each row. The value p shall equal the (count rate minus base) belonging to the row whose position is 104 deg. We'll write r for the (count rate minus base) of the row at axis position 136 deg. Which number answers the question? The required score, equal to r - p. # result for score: -5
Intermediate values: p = 15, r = 9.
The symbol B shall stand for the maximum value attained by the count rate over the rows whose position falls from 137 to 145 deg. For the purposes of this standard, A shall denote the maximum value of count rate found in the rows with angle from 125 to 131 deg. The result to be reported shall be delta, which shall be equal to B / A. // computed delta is 0.98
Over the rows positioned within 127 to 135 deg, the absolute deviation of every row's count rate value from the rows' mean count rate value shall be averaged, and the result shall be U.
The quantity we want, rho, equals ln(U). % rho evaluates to 1.23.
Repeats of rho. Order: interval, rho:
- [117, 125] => 0.90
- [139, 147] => 1.37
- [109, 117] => 1.42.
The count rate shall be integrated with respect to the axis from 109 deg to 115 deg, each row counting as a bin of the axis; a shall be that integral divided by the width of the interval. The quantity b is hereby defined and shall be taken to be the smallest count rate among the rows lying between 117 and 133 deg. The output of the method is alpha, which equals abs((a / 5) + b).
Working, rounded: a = 125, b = 117.2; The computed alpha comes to 142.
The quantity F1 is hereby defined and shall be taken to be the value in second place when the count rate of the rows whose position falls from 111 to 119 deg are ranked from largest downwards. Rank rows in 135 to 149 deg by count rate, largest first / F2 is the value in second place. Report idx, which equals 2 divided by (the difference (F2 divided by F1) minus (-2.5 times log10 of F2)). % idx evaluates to 0.313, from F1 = 128.2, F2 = 135.4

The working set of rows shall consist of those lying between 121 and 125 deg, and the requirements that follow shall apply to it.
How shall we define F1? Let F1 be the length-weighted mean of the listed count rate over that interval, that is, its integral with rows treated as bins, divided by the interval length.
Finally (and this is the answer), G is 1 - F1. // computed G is -123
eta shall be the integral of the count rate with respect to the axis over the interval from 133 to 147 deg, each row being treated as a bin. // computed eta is 1849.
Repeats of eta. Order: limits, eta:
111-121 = 1234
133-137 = 556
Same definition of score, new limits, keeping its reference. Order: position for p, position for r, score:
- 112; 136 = 0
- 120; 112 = 13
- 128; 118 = -9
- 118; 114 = 2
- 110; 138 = -3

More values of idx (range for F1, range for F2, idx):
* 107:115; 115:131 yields 0.317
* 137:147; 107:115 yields 0.323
